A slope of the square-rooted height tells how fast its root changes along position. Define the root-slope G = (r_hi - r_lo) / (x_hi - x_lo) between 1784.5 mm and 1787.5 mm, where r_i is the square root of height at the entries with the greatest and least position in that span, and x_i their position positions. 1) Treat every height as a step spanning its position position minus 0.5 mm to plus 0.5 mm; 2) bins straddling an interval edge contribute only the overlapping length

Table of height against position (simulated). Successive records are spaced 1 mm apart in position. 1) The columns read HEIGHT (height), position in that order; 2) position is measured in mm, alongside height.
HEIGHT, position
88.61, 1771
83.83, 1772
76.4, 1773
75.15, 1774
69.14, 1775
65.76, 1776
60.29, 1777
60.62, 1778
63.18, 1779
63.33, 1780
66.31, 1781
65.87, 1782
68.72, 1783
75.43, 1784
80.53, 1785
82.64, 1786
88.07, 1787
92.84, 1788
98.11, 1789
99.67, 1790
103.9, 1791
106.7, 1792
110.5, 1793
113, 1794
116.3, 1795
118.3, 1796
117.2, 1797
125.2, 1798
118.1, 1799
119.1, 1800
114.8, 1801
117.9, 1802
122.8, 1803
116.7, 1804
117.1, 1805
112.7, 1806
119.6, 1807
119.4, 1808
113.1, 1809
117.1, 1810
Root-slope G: 0.21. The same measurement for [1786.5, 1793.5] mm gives 0.19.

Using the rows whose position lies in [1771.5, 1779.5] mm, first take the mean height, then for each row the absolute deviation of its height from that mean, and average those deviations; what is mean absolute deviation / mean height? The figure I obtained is 0.10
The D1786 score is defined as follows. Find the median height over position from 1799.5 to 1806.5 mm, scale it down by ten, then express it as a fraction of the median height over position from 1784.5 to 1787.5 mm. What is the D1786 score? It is 0.14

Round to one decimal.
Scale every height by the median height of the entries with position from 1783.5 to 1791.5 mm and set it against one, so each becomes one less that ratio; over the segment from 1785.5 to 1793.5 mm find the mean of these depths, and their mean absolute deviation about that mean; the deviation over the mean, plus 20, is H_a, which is 19.0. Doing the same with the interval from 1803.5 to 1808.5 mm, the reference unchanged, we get 19.9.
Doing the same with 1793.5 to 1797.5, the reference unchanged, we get 19.9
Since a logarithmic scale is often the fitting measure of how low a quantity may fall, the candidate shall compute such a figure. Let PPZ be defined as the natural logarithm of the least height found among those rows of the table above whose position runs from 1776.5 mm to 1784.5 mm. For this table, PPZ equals 4.10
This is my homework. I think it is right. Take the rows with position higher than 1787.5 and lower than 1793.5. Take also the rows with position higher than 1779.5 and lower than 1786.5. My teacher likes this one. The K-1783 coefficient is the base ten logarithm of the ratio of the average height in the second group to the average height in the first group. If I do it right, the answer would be -0.152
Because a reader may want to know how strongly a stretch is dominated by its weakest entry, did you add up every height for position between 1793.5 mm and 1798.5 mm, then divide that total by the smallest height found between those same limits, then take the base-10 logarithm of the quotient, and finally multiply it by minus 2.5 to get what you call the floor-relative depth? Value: -1.794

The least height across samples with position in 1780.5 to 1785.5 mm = 65.87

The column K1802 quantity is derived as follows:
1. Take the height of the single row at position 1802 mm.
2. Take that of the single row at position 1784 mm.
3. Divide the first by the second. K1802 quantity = 1.6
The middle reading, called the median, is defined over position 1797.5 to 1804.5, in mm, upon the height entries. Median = 118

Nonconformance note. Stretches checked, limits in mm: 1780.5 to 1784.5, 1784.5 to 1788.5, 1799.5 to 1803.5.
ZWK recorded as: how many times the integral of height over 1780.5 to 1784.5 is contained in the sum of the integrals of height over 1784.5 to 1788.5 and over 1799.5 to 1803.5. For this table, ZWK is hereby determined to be 2.96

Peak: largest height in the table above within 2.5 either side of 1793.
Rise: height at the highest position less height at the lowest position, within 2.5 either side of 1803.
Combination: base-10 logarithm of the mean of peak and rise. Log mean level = 1.77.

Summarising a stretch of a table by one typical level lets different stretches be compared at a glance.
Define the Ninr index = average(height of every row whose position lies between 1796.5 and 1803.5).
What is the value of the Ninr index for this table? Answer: 119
